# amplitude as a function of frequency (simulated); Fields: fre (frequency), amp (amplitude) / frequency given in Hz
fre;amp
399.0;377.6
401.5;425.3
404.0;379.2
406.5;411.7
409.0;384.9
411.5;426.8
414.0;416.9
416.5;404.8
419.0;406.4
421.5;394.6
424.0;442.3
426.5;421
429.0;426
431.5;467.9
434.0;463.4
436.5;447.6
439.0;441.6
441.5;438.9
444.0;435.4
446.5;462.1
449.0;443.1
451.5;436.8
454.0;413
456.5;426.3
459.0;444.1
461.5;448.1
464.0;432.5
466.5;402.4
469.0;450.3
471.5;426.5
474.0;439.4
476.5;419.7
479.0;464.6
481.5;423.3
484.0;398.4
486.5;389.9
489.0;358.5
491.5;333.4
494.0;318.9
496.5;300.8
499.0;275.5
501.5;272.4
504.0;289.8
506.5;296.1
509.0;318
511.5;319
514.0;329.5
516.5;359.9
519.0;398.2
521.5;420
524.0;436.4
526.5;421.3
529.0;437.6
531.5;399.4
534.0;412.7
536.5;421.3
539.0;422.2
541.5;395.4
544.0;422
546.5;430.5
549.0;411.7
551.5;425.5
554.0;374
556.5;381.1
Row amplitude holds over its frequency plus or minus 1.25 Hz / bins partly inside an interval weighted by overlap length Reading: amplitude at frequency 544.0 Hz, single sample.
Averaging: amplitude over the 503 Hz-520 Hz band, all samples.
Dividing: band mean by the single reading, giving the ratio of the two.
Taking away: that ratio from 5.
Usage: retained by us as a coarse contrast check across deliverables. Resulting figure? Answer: 4.22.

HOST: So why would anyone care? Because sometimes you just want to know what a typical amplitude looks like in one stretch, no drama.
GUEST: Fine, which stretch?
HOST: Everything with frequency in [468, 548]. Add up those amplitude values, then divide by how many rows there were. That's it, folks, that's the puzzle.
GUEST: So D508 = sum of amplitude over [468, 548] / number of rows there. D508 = 381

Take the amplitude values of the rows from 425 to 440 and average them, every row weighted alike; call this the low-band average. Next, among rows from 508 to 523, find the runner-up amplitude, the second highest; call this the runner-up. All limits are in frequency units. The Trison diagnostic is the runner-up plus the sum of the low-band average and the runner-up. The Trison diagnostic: 1241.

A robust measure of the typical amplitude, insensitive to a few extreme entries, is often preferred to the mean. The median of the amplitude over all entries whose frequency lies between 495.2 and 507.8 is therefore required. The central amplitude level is 290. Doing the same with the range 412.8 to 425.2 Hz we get 406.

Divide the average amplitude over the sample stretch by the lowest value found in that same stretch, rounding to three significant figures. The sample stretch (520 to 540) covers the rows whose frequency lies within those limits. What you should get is 1.05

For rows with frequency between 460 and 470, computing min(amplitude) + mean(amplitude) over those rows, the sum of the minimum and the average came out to 836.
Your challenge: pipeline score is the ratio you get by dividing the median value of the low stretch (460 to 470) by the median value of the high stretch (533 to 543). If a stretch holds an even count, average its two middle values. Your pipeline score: 1.06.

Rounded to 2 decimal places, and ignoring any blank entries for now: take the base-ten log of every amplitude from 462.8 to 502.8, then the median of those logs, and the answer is 2.60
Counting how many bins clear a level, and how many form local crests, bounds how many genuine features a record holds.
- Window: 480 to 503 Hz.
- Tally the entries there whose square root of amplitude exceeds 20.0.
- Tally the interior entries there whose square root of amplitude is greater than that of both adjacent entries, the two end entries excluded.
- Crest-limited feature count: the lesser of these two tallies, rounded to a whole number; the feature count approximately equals 0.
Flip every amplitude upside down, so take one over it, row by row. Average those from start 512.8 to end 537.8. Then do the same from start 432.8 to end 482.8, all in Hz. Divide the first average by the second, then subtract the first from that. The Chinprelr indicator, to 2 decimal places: 1.09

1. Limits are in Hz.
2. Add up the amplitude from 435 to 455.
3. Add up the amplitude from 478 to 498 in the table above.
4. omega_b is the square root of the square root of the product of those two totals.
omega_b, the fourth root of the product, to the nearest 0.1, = 56.9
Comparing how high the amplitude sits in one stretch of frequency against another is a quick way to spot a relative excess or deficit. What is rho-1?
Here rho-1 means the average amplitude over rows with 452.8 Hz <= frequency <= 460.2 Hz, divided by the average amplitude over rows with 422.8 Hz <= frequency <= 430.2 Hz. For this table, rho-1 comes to 1.00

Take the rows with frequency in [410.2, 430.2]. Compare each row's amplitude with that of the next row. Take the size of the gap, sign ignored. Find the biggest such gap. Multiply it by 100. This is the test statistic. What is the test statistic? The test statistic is 4770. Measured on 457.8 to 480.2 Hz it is 4790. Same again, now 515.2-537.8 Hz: 3830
